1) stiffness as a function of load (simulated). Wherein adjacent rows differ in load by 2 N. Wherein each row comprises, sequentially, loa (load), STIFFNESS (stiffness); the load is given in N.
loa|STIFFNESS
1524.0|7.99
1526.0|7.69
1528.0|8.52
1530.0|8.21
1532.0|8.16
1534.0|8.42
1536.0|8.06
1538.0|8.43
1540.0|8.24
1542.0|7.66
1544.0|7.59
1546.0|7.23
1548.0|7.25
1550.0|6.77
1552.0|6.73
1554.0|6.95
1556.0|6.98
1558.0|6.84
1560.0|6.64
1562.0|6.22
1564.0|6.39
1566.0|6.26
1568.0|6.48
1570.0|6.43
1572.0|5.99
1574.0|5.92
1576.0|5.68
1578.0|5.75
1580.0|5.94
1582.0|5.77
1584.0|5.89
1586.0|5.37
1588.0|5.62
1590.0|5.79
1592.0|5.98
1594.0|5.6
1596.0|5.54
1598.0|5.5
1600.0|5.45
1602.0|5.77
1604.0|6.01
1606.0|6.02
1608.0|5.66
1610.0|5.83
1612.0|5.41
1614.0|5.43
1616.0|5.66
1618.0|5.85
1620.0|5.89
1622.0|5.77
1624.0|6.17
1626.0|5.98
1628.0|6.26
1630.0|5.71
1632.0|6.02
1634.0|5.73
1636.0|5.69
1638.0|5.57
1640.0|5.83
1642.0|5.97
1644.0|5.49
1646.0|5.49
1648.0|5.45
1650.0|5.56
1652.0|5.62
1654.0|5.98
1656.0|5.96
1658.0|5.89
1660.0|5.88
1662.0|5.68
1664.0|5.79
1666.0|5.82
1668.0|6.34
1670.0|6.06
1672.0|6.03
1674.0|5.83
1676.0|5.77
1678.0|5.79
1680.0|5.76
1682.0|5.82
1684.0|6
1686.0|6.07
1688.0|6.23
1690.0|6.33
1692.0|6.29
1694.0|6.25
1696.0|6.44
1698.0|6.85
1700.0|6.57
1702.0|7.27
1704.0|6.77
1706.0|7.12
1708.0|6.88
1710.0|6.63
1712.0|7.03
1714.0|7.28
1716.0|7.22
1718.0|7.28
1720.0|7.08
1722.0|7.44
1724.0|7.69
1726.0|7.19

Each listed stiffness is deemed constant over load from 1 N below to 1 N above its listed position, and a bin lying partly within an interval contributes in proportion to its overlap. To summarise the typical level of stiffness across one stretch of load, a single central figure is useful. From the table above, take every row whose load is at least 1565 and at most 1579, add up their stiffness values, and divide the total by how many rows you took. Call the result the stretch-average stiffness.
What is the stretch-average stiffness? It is 6.1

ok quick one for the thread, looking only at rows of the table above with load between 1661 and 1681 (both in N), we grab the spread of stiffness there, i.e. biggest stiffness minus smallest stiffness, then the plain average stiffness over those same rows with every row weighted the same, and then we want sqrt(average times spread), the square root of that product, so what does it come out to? 2.0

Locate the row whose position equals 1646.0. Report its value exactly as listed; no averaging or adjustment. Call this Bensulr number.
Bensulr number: 5.49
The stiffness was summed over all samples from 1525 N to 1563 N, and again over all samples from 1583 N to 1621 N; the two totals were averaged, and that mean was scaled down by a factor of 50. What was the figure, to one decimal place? 2.5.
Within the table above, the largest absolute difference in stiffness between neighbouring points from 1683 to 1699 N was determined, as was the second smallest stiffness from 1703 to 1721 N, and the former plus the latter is 7.18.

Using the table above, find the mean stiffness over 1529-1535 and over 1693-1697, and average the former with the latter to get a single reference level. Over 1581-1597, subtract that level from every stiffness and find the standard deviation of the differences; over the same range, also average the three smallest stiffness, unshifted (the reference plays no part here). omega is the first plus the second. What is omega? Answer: 5.7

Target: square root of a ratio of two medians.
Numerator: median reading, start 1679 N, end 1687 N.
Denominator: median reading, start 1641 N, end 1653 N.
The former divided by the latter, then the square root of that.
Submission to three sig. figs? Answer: 1.03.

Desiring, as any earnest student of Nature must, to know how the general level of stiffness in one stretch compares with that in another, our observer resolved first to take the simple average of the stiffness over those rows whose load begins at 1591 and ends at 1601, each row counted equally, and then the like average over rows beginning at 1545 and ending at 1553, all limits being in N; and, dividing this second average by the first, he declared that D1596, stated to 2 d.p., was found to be 1.25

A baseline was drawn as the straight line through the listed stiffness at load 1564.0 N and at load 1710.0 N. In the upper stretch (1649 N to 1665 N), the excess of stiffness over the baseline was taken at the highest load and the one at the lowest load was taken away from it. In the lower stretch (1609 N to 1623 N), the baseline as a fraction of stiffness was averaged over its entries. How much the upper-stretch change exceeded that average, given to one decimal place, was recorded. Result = -0.9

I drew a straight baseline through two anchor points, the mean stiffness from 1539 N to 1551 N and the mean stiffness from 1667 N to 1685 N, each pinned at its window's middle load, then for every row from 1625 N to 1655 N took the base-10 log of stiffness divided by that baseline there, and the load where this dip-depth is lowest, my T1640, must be 1644.0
